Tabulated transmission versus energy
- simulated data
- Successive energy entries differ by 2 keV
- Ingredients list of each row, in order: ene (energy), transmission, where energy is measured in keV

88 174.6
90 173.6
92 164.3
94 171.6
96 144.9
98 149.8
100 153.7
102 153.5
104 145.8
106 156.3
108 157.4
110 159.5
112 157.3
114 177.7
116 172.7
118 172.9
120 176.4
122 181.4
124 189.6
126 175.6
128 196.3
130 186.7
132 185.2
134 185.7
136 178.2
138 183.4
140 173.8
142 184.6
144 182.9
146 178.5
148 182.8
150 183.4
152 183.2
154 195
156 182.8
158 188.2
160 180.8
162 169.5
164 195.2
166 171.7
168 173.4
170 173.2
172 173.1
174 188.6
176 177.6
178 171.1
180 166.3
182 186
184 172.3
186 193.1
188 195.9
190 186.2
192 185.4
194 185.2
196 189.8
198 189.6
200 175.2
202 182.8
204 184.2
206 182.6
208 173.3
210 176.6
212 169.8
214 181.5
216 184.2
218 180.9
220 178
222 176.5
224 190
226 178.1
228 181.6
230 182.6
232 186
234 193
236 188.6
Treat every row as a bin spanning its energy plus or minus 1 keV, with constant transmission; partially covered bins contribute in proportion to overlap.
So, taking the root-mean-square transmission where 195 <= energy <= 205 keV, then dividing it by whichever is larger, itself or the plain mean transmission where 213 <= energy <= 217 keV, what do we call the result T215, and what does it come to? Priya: 1.00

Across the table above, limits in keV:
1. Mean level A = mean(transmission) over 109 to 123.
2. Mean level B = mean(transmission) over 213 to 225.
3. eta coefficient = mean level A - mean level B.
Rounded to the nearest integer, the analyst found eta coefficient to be -11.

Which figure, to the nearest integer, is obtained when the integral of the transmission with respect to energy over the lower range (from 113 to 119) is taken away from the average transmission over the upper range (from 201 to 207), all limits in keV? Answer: -863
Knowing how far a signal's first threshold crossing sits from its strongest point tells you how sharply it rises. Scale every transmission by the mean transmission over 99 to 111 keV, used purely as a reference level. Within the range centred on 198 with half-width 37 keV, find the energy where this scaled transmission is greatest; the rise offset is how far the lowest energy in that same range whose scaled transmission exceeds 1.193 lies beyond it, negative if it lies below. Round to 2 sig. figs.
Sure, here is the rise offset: -24 keV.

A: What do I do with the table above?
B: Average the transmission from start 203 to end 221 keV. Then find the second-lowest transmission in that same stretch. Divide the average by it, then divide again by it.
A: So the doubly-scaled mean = 0.0060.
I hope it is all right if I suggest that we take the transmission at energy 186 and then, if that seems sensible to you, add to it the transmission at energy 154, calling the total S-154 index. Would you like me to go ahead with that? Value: 388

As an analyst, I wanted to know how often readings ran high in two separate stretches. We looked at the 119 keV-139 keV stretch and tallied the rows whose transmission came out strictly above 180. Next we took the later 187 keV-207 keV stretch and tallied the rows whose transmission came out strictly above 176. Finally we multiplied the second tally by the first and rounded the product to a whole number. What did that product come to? 63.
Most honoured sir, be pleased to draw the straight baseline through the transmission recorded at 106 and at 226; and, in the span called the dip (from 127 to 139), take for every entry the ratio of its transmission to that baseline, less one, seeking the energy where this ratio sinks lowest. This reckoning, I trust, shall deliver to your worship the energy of 136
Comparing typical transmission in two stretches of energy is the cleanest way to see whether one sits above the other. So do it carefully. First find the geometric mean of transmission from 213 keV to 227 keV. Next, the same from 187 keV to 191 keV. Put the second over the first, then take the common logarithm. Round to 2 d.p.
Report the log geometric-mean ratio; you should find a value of 0.02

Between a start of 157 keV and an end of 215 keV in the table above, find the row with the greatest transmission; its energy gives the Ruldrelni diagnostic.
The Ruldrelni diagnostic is 188 keV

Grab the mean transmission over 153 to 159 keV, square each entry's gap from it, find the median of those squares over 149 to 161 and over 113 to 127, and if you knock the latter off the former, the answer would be -118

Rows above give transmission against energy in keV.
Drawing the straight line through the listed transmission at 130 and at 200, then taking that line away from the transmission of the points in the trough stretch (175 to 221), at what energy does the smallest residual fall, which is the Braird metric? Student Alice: 180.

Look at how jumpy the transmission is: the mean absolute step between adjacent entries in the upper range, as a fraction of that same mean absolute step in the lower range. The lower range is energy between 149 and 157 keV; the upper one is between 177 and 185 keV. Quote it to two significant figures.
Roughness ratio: 1.6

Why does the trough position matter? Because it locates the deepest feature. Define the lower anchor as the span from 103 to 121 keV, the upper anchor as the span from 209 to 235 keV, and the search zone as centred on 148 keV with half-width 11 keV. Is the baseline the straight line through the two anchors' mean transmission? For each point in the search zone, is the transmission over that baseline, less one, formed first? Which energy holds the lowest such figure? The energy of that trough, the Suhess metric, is 140 keV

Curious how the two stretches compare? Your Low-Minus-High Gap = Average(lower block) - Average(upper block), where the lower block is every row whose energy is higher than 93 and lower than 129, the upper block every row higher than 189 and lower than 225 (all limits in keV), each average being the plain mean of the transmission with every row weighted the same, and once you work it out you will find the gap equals -16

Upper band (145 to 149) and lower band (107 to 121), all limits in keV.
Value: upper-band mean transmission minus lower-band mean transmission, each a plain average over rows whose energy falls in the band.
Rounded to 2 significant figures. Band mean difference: 13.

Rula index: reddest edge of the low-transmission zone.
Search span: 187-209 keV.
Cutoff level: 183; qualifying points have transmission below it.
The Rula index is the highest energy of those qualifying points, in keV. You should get 208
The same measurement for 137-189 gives 184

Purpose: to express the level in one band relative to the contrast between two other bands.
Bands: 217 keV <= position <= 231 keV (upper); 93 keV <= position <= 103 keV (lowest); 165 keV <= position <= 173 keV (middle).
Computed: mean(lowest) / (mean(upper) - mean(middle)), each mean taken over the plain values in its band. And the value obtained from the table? 19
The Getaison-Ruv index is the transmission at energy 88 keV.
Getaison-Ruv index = 174.6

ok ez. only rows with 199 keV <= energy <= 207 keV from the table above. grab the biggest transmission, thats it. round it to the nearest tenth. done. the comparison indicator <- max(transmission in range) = 184.2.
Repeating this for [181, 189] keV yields 195.9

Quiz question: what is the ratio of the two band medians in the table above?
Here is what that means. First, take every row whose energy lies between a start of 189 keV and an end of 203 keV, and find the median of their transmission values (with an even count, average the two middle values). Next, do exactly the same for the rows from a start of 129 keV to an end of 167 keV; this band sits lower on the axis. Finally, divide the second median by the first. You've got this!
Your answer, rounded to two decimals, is 0.99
